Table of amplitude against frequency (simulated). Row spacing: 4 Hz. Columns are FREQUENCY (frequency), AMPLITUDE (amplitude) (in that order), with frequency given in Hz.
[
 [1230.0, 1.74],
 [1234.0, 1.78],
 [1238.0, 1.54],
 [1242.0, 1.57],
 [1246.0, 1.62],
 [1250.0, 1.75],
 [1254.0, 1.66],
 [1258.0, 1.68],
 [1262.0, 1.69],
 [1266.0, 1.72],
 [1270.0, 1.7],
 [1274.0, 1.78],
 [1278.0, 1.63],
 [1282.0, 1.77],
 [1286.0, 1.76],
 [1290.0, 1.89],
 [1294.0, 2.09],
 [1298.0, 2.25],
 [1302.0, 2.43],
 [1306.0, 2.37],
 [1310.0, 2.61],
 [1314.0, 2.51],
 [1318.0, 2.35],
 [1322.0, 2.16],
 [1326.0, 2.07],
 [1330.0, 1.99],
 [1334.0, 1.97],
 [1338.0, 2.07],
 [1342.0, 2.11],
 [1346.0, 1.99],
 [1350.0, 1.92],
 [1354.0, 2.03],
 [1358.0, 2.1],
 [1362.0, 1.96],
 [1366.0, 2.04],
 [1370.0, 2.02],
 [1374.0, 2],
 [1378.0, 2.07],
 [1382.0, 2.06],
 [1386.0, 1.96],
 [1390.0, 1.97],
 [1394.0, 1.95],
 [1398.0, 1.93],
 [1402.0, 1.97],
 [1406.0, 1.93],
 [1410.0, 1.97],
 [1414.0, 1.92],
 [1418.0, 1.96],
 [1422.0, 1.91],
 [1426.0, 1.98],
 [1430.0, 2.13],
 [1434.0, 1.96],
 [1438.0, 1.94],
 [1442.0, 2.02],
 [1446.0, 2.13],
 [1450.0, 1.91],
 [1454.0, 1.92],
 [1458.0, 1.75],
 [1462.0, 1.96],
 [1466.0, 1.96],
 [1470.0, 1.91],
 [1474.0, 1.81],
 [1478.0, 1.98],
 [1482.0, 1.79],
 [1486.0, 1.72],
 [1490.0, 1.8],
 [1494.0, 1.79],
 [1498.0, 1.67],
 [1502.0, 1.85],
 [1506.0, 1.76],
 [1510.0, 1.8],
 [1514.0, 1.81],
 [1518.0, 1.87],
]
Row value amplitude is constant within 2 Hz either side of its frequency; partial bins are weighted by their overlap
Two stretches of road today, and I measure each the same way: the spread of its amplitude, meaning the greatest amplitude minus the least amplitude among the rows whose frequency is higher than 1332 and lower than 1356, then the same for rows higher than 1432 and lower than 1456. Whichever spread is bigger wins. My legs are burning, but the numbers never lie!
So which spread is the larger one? 0.220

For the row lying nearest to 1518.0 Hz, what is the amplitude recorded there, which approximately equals 1.87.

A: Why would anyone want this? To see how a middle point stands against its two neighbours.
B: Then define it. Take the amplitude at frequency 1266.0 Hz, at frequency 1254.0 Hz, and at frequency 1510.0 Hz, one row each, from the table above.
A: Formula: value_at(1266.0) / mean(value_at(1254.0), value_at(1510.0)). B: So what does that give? 0.99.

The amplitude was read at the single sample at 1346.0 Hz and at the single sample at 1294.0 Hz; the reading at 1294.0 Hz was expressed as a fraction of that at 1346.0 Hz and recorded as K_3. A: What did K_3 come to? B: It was 1.05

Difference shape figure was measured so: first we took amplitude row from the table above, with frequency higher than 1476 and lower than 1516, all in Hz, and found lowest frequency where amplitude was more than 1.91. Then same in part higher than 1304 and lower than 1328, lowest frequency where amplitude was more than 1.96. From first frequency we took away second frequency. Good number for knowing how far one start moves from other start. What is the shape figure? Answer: 172 Hz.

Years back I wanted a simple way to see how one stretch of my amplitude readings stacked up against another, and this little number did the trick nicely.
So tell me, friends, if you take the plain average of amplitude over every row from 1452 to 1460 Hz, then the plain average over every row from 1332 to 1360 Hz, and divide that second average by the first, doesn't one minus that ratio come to -0.10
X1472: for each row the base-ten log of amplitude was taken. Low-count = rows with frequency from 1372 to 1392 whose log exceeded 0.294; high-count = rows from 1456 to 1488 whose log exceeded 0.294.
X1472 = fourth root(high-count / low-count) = 0.7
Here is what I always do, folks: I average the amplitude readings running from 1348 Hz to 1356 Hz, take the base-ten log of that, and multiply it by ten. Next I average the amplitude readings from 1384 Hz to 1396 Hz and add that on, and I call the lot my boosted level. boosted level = 4.92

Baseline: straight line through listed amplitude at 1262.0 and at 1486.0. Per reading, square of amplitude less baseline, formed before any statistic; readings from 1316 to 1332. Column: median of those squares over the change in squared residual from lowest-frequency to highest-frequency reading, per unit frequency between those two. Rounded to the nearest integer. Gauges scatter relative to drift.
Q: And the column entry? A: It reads -6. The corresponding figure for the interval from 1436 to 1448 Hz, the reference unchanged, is 6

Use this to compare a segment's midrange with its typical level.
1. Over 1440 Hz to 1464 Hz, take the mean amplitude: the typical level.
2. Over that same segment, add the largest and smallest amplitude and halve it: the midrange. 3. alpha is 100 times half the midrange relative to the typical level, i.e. 49.8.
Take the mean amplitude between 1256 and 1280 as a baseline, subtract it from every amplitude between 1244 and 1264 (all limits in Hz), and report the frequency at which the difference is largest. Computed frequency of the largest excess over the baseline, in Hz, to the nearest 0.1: 1250.0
